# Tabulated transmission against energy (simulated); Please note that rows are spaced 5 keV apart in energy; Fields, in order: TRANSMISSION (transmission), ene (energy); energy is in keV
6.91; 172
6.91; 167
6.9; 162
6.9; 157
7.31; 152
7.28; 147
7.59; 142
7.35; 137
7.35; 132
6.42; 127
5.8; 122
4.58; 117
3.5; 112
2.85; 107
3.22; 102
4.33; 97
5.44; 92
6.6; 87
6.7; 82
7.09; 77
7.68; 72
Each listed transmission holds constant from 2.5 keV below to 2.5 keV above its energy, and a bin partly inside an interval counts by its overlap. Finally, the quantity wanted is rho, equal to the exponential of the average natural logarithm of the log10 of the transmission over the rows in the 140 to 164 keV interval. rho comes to 0.86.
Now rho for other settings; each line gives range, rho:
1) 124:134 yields 0.84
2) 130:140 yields 0.87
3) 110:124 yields 0.65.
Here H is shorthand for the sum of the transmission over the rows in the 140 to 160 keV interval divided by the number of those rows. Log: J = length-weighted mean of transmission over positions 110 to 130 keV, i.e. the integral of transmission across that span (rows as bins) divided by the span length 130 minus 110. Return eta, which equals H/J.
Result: 1.41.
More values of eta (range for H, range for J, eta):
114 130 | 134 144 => 0.75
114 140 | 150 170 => 0.90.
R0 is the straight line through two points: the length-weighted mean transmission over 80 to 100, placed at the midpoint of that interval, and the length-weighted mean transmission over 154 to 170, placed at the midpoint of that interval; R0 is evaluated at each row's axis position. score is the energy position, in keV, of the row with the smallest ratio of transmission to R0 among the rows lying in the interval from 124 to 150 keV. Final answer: 127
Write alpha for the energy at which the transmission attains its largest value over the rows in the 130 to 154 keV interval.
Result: 142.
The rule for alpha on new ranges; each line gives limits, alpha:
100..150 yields 142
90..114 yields 92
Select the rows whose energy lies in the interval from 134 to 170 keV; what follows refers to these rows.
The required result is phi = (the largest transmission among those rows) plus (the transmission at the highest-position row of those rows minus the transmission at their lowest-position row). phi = 7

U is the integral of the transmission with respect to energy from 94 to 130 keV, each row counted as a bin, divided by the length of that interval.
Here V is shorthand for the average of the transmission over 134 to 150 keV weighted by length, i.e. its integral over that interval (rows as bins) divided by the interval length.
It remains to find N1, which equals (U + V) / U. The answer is 2.7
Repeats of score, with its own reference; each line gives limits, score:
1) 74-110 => 107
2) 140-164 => 162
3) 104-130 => 107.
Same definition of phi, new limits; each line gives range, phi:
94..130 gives 9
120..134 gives 9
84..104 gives 3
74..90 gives 7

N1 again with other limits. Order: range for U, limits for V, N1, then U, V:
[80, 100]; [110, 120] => 1.7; 6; 4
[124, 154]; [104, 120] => 1.5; 7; 4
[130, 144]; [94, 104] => 1.5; 7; 4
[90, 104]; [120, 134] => 2.5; 4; 7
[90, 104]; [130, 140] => 2.7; 4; 7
